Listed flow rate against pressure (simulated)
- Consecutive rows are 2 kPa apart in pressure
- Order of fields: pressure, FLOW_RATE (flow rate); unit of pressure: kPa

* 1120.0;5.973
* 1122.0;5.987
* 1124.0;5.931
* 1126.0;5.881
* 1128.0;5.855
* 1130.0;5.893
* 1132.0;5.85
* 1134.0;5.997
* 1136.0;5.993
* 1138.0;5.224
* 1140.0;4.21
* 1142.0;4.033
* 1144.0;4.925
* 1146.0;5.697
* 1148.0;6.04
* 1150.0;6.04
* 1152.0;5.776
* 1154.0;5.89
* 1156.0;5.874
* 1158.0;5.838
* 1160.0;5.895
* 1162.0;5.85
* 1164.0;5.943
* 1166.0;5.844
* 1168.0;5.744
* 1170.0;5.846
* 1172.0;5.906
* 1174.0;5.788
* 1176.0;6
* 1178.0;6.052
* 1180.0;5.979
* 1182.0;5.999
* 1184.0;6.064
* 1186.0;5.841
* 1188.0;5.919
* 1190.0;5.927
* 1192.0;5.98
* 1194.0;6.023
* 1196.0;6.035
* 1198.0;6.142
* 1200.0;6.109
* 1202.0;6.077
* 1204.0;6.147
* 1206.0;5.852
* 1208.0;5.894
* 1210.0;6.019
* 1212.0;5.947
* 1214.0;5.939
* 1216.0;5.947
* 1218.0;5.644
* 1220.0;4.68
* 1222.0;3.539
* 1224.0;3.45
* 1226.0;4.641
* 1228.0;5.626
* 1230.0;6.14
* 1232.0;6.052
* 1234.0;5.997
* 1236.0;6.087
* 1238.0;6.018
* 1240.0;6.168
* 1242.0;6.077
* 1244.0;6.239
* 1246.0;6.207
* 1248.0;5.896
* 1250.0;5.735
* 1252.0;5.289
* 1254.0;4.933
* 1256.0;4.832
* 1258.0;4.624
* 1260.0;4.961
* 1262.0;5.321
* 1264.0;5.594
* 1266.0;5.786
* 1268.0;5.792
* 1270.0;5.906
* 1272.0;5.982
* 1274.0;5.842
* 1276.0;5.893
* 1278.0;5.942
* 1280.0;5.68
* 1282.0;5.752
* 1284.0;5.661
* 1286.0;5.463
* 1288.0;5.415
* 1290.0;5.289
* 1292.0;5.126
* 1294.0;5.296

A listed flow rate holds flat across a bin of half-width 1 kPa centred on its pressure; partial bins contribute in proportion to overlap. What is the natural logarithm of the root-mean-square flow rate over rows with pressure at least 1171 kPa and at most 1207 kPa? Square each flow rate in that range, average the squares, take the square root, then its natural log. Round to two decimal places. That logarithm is 1.79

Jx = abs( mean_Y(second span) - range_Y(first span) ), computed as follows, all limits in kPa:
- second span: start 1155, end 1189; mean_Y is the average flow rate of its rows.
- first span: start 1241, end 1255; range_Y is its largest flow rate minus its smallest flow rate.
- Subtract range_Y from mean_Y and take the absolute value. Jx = 4.60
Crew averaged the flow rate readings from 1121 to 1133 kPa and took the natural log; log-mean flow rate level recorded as 1.77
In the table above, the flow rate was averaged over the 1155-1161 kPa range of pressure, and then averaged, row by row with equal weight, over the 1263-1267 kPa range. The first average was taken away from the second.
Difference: -0.18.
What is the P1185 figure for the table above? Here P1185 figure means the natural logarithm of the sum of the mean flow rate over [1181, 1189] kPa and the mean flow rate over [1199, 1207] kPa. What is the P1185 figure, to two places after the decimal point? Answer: 2.49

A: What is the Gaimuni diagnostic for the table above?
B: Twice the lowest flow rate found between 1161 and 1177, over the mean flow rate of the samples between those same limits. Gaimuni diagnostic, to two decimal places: 1.96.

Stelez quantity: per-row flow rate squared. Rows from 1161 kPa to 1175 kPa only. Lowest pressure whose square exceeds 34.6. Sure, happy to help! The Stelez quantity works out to 1164.0 kPa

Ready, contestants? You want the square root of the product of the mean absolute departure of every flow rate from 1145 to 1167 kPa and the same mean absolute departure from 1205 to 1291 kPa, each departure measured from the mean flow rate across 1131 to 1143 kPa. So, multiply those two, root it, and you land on 0.652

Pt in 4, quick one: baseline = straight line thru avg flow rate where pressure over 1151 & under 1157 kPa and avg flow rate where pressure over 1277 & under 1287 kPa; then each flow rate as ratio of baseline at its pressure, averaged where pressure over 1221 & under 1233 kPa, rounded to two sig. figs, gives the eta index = 0.85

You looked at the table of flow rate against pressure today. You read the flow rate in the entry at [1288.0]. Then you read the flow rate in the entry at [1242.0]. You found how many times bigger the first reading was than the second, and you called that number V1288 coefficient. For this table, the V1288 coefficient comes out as 0.89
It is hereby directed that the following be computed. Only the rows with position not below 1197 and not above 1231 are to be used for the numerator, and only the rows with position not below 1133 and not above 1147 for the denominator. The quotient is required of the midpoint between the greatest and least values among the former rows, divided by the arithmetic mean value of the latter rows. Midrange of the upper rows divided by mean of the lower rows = 0.93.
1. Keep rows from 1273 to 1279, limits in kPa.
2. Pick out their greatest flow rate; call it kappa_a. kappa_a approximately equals 5.942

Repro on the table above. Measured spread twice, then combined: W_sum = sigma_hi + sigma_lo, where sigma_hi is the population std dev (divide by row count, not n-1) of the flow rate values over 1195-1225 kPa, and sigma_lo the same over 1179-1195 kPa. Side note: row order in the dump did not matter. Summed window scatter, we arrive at 0.9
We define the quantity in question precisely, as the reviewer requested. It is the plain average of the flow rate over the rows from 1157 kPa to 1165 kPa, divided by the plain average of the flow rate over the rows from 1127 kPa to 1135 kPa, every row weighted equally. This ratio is 1.00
